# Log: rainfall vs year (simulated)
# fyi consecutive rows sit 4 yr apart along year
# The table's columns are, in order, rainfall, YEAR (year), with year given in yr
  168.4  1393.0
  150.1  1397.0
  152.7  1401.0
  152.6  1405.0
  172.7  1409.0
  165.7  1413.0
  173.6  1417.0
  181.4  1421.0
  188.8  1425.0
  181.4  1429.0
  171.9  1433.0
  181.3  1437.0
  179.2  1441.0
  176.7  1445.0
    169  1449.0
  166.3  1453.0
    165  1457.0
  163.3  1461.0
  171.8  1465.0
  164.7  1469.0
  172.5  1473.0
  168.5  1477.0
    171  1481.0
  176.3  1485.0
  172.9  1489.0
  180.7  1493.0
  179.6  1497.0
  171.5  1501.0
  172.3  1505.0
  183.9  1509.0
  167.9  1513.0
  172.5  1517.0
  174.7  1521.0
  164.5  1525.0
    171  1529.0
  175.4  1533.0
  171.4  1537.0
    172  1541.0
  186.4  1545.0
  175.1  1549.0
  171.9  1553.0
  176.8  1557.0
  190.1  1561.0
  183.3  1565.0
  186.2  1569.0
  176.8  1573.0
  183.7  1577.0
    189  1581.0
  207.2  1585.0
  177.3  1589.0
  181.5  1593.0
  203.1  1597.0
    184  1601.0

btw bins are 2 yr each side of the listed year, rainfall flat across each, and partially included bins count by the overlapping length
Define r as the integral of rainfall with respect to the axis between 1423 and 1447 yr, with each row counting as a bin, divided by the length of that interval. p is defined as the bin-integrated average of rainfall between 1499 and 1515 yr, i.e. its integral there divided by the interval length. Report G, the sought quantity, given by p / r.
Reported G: 0.97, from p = 174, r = 180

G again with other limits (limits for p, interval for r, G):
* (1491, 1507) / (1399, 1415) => 1.09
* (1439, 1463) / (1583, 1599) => 0.88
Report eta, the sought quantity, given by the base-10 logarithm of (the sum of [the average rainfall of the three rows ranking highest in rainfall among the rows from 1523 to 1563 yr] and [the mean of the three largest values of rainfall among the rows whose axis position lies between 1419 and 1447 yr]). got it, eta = 2.566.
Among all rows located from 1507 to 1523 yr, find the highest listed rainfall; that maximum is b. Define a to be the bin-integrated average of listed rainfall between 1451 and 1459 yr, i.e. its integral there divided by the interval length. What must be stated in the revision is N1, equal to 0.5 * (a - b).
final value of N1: -9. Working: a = 166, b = 183.9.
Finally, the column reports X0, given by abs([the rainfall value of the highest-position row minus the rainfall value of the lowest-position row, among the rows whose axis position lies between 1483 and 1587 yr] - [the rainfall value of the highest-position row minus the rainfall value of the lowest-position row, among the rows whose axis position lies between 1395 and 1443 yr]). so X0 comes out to 1.8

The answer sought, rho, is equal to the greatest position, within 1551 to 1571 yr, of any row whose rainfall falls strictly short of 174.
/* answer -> 1553.0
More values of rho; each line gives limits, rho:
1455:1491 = 1489.0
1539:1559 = 1553.0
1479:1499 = 1489.0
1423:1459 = 1457.0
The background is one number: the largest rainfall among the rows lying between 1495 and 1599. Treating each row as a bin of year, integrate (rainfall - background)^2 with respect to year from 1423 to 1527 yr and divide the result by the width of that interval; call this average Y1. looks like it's 1185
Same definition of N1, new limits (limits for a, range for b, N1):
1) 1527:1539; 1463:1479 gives 0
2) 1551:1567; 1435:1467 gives 0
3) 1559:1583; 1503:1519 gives 0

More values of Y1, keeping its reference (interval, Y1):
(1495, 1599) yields 869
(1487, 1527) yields 1130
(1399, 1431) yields 1458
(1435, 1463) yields 1318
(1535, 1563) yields 921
